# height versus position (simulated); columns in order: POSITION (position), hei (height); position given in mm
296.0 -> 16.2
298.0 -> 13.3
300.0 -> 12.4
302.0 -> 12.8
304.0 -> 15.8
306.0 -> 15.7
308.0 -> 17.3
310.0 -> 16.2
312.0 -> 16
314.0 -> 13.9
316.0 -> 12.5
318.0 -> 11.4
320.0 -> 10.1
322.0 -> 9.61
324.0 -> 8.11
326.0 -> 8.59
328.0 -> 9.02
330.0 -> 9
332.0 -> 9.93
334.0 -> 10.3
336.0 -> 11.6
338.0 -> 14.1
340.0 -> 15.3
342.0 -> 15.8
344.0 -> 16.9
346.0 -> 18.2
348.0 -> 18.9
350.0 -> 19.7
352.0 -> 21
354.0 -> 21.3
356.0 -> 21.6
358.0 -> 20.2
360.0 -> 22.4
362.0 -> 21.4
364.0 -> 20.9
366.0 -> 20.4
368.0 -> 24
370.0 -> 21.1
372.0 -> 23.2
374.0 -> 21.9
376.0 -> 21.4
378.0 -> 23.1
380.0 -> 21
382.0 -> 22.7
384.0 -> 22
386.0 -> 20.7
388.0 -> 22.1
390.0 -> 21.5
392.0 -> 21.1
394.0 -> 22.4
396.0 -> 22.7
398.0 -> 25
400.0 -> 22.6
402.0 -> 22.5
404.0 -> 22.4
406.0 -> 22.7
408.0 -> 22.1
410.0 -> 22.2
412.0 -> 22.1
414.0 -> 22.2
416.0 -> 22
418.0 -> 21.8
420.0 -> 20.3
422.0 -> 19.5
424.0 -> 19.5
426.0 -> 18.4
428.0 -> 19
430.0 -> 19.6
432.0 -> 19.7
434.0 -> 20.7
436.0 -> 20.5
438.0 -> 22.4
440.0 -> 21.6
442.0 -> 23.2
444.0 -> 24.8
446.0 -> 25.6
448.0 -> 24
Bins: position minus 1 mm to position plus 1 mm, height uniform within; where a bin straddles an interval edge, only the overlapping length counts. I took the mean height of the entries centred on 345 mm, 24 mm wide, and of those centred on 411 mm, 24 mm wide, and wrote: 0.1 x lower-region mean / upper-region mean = 0.078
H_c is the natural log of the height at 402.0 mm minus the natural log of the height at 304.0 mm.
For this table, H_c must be 0.4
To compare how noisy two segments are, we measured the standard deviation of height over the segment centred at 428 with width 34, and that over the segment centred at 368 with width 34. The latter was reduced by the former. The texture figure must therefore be -0.6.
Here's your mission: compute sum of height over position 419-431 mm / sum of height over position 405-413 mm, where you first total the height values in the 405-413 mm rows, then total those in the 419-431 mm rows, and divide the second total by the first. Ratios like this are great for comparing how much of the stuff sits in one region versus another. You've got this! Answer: 1.3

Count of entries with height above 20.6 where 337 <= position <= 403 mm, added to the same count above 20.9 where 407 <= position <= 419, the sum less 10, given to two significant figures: 20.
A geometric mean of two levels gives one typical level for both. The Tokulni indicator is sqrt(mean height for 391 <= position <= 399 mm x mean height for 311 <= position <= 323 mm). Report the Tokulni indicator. 17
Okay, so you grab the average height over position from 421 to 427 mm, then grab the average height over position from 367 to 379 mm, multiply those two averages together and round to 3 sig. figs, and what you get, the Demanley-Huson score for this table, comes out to 430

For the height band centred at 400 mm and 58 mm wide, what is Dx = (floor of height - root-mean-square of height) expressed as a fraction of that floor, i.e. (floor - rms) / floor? -0.18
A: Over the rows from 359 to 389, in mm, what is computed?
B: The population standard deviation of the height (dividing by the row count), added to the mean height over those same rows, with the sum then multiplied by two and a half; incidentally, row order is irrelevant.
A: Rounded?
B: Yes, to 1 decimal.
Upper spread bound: 57.2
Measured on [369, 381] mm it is 57.1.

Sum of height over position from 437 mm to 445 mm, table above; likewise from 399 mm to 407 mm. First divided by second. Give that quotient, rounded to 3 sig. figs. 1.02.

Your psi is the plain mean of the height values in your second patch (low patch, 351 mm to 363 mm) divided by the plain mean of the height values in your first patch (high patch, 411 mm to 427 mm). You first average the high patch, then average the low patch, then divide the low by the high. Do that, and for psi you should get 1.0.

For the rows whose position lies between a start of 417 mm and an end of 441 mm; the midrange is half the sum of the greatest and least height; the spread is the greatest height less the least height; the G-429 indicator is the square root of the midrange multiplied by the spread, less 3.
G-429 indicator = 6.0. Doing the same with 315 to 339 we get 5.2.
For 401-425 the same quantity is 5.2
